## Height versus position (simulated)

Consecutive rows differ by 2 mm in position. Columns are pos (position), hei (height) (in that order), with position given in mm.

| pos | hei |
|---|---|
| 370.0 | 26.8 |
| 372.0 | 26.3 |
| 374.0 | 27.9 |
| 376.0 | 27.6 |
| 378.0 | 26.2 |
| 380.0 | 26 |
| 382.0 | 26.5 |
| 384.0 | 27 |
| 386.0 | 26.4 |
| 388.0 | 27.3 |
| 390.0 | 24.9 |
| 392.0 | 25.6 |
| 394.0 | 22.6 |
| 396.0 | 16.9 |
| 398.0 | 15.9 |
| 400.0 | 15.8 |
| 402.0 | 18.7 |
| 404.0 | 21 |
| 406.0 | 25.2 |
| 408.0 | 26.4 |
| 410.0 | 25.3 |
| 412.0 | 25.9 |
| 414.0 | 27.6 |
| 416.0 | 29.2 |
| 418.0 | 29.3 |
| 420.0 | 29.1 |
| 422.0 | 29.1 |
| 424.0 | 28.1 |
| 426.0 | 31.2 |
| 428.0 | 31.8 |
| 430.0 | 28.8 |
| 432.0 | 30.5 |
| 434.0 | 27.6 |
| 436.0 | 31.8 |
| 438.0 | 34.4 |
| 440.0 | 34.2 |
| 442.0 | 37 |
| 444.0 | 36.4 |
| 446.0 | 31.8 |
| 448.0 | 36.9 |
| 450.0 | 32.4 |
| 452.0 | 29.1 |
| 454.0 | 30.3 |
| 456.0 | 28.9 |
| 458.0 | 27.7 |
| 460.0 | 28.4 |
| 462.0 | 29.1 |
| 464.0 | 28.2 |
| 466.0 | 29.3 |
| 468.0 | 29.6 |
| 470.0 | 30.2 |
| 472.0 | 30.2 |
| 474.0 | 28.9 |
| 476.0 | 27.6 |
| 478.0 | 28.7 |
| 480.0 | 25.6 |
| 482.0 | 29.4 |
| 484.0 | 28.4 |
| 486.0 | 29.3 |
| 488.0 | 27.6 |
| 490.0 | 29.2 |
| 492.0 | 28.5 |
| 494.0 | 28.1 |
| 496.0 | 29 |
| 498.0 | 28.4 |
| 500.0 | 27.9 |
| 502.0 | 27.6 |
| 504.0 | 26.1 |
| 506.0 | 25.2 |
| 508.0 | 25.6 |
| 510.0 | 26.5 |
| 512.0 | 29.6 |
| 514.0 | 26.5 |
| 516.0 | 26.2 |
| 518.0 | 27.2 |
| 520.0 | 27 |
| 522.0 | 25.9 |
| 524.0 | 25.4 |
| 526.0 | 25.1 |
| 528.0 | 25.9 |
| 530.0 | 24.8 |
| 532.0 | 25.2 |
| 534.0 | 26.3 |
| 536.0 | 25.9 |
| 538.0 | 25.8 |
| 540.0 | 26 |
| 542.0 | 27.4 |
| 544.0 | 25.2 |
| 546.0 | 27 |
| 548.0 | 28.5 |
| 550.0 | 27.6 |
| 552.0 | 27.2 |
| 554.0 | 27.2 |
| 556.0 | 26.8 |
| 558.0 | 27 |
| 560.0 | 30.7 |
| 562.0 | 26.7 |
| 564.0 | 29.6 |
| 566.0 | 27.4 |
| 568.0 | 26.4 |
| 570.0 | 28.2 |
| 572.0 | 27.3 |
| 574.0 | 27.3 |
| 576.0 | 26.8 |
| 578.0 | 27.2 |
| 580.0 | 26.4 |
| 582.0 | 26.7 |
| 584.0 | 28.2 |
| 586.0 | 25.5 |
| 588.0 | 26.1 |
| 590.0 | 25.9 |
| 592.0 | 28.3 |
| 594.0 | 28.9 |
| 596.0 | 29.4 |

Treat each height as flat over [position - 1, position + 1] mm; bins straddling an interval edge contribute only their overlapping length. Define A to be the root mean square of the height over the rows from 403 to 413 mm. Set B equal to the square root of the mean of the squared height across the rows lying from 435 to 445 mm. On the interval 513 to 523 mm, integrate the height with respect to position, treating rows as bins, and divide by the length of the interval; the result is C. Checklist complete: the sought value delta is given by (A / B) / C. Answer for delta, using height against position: 0.0269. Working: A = 25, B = 34.8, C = 26.6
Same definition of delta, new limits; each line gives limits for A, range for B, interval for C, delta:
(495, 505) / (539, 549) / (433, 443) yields 0.0314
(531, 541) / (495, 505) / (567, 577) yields 0.0342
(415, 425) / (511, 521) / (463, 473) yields 0.0359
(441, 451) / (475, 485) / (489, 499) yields 0.0437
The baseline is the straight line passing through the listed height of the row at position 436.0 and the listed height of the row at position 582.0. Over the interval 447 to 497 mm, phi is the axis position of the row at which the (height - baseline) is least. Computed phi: 480.0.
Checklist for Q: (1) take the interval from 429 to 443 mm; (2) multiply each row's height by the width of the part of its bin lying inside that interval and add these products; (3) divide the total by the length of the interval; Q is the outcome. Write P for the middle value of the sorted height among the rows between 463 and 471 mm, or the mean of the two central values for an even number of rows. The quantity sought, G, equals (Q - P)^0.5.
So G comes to 1.61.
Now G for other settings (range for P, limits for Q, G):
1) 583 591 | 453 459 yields 1.72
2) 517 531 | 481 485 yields 1.73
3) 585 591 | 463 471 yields 1.85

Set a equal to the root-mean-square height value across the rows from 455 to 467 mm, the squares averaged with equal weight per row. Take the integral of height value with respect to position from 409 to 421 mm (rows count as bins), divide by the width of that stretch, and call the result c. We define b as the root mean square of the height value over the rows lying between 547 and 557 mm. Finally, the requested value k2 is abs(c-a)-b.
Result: -27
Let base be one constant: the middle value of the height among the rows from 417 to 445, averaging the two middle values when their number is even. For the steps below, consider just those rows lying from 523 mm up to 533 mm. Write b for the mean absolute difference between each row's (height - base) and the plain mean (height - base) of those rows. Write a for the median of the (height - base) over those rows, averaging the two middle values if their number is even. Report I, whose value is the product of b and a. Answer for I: -1.7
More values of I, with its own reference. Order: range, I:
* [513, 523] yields -1.9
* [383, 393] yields -3.5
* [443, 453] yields 4.1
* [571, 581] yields -1.2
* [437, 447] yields 5.5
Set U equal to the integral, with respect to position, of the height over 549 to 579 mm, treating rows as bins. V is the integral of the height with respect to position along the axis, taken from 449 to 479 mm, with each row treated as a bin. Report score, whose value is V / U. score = 1.06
